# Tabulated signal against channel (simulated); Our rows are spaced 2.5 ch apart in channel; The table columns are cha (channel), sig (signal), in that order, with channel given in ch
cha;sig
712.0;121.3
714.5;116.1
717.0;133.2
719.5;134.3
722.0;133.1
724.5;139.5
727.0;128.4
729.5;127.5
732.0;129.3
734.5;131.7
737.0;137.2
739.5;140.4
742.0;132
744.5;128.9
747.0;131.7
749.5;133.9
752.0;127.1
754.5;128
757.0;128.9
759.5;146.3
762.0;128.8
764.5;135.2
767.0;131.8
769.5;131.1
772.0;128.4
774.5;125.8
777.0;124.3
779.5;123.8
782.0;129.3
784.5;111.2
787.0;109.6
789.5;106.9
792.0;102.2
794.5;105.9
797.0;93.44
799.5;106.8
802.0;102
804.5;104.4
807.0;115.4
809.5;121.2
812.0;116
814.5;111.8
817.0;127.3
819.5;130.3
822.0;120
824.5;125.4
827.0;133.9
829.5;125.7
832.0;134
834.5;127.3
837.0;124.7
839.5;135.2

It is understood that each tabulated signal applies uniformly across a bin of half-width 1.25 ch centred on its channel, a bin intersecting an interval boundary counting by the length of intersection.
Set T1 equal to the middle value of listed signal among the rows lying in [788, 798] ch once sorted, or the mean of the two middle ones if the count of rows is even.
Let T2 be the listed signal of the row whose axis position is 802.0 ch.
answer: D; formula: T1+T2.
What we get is 206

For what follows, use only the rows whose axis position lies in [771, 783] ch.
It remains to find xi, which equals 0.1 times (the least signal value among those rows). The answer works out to 12.4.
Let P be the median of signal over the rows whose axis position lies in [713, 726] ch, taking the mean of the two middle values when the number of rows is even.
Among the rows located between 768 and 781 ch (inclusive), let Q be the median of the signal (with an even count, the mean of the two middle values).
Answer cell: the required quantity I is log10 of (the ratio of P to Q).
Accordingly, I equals 0.025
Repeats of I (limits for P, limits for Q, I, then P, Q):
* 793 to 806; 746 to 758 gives -0.092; 104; 129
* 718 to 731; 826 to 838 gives 0.019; 133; 127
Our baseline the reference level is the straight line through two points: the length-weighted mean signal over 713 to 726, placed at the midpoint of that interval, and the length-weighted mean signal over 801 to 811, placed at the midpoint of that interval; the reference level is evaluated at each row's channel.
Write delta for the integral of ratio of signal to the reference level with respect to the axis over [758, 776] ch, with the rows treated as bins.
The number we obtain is 20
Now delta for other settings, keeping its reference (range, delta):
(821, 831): 12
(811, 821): 11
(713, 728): 15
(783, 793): 9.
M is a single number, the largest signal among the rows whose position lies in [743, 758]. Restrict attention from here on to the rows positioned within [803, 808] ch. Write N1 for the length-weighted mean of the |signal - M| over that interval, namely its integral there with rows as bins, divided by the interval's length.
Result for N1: 25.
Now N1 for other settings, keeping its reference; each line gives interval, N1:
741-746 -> 3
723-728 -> 5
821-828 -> 8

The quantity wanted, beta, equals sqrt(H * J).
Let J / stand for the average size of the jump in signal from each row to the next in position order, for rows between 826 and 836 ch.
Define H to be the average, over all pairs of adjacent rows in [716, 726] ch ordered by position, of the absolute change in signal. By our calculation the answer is 5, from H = 2.9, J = 8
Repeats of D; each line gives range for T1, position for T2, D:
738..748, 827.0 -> 266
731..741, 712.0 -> 256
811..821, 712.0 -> 243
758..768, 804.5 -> 238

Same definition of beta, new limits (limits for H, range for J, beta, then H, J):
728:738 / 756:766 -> 7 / 3.2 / 14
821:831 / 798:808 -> 7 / 7.4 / 6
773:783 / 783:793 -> 3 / 2.5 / 3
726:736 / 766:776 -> 2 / 1.7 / 2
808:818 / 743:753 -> 6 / 8.3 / 4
